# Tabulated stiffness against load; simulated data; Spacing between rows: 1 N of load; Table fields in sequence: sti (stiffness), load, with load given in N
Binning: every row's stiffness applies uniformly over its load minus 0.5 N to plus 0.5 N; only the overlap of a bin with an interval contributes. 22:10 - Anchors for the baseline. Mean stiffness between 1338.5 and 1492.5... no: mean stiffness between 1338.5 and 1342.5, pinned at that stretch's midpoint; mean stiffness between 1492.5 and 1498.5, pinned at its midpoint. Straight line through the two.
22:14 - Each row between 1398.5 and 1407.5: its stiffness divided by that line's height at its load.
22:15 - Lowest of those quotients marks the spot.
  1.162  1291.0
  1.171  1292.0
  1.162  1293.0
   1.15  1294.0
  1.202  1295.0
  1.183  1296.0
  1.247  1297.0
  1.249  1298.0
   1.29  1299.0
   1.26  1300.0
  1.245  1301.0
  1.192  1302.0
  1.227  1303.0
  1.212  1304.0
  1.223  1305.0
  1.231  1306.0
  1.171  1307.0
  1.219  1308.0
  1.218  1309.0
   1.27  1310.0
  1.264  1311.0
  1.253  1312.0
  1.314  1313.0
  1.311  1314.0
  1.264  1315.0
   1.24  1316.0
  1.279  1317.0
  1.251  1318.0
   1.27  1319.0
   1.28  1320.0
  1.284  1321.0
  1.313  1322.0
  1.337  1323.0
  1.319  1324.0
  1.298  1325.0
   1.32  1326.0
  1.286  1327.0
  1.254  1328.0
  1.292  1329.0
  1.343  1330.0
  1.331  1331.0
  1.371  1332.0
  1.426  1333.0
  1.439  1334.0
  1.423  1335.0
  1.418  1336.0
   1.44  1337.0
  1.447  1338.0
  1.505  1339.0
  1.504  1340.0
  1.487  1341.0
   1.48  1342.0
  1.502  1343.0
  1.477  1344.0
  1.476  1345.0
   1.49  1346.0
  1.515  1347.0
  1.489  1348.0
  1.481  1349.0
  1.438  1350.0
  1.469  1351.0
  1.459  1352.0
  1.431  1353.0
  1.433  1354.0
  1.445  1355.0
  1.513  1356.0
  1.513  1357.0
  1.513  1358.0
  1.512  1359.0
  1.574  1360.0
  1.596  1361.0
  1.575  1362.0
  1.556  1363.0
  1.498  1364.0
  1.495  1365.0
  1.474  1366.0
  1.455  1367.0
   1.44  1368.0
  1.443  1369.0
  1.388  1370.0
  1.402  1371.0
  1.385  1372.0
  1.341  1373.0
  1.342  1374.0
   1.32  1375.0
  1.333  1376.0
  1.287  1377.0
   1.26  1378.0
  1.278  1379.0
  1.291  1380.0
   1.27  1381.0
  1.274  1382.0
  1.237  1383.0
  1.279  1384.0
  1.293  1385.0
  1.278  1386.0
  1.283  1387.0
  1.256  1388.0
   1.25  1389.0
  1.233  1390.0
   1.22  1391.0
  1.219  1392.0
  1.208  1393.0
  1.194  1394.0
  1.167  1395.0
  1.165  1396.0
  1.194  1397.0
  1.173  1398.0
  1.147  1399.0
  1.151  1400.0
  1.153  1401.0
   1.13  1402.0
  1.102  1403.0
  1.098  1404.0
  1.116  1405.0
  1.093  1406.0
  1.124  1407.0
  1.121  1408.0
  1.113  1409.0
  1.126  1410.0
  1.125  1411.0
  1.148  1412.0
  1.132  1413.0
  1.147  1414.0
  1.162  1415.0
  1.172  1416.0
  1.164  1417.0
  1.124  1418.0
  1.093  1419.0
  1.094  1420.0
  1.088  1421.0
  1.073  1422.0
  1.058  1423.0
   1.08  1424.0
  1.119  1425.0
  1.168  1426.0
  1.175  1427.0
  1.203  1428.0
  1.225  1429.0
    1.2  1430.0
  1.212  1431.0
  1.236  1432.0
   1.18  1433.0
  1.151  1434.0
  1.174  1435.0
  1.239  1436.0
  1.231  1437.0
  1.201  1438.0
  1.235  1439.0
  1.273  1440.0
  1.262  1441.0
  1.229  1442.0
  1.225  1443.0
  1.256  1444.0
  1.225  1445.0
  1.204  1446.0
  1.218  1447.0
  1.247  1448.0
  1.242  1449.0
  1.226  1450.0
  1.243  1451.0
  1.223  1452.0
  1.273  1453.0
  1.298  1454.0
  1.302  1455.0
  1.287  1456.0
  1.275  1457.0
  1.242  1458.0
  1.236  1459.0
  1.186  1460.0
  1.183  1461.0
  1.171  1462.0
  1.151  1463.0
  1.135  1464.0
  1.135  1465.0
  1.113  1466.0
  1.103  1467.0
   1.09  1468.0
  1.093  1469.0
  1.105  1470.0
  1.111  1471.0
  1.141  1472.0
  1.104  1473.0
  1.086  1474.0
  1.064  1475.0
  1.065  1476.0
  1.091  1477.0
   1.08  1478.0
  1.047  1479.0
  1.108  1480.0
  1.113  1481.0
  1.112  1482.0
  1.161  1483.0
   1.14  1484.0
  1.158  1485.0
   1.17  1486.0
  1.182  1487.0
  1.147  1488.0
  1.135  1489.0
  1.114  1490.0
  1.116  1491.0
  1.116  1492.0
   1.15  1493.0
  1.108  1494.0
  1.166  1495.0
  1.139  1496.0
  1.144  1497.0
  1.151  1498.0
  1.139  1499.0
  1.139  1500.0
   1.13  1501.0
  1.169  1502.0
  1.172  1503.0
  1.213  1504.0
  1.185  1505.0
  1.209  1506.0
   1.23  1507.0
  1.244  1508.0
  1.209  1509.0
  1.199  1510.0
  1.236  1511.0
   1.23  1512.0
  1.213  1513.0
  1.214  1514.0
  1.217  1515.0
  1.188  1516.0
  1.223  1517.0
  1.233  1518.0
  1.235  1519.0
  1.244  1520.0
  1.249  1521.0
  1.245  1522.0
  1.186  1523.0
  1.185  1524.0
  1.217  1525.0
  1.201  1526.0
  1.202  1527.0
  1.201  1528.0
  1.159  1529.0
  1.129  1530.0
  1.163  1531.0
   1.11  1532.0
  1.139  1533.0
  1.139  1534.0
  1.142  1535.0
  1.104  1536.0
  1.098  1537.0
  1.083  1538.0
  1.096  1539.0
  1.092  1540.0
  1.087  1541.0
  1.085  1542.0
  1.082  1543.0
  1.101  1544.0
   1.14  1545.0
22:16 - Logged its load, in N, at 1406.0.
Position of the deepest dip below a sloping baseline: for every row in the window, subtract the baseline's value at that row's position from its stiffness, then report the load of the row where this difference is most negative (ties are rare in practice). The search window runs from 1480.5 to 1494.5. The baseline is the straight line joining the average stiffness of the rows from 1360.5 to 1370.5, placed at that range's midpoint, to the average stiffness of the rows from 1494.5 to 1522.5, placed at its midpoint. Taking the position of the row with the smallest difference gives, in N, 1481.0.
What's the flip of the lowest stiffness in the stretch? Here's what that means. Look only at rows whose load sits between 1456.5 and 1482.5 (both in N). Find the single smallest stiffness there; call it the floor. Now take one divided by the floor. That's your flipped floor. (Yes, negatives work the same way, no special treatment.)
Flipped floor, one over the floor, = 0.96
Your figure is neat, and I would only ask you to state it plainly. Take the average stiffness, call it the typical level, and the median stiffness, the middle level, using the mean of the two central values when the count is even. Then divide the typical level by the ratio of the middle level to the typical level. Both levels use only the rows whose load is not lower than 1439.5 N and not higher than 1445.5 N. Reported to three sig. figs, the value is 1.25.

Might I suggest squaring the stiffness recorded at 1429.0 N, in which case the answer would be 1.5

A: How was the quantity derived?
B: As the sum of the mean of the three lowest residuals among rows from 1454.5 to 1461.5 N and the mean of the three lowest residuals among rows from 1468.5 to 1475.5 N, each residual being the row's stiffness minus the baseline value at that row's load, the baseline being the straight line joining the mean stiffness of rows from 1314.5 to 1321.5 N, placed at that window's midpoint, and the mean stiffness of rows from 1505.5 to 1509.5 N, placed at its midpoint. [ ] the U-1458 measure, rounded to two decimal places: -0.18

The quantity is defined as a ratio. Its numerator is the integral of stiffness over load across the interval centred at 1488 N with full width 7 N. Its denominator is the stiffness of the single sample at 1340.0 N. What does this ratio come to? 5.3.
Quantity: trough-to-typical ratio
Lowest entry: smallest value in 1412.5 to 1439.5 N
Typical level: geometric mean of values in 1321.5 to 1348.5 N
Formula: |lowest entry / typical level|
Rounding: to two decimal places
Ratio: 0.75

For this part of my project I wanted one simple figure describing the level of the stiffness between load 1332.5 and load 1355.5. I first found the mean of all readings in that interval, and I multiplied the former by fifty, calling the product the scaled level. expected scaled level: 73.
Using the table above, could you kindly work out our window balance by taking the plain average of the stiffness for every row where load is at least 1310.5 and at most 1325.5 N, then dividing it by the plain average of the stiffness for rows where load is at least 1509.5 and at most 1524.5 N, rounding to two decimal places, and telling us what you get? 1.05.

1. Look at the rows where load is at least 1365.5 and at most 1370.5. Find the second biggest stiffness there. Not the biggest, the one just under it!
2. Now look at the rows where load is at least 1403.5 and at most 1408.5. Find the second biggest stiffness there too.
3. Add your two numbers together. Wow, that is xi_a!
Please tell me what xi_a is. 2.58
